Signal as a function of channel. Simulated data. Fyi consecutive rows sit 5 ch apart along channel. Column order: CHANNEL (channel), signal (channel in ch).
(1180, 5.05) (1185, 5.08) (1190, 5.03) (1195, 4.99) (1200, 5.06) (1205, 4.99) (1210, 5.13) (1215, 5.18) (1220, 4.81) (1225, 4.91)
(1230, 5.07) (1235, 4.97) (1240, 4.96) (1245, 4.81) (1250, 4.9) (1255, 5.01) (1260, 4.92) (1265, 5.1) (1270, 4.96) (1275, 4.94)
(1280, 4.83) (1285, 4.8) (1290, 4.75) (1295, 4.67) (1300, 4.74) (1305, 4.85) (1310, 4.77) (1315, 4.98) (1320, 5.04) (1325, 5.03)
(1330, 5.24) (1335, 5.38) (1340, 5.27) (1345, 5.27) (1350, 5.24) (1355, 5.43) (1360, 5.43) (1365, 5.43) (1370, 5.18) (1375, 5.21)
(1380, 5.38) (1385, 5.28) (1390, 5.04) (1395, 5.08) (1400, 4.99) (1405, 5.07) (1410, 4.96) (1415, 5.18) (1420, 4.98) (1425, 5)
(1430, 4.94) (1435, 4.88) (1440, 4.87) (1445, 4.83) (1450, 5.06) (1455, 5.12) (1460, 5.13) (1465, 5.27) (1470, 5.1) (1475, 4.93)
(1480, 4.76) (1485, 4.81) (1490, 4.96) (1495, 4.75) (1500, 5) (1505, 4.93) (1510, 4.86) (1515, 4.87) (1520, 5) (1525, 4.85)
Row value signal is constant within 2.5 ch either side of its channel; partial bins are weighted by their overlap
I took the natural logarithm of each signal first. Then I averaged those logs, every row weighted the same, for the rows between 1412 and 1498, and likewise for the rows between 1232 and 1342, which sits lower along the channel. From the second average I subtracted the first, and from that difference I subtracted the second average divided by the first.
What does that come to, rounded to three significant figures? -1.00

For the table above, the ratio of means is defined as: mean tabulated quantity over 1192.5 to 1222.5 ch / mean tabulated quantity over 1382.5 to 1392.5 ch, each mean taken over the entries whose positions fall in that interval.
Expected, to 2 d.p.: 0.97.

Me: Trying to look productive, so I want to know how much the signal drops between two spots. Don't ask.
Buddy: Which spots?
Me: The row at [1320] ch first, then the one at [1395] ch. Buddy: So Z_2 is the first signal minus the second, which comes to 0.0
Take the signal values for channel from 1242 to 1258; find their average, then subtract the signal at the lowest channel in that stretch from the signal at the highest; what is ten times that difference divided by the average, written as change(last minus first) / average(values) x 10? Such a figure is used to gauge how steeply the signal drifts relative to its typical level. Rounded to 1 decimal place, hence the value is 0.4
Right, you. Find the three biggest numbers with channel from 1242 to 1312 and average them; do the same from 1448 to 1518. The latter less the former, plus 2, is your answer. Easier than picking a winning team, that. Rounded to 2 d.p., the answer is 2.15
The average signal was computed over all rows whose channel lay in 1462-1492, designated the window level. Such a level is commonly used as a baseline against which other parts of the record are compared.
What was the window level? 4.97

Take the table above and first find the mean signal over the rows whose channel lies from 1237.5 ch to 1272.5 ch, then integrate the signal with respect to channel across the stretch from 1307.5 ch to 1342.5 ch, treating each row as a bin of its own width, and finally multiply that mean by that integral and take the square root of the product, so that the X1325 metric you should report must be 29.7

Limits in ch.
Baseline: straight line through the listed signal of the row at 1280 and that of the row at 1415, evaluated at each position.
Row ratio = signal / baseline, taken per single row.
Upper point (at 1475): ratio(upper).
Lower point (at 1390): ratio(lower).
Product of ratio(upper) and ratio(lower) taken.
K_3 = 0.91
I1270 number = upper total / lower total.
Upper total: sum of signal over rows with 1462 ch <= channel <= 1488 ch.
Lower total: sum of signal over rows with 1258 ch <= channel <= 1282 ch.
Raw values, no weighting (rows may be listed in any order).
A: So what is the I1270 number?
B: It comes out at 1.00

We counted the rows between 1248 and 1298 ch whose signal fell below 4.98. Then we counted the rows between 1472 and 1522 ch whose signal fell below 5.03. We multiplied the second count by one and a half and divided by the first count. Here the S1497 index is 1.9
